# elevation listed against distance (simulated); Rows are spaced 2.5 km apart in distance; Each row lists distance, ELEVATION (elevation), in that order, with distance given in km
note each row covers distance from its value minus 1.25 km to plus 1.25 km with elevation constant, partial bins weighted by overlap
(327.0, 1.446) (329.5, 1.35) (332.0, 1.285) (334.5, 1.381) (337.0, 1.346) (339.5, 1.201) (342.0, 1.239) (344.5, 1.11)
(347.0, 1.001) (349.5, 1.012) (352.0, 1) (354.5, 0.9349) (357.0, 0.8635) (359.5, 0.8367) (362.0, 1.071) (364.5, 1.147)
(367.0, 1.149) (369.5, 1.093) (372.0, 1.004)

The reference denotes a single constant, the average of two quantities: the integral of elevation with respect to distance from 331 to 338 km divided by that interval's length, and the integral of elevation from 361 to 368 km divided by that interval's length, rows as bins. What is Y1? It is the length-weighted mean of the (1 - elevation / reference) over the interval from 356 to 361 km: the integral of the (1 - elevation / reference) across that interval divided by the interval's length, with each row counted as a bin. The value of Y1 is 0.30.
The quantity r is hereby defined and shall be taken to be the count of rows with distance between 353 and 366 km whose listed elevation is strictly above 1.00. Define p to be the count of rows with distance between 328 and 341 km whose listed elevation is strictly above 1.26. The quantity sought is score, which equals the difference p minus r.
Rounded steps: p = 4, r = 2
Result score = 2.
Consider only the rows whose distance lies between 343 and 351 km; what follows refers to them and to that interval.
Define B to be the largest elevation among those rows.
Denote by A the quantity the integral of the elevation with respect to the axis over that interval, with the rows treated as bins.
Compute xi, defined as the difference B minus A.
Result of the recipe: -7.3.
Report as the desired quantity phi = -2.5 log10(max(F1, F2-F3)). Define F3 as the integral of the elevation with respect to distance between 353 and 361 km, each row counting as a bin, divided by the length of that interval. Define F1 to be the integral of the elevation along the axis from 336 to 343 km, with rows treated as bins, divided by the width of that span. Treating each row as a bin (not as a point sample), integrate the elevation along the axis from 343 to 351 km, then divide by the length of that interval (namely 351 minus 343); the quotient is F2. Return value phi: -0.251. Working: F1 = 1.26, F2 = 1.05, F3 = 0.89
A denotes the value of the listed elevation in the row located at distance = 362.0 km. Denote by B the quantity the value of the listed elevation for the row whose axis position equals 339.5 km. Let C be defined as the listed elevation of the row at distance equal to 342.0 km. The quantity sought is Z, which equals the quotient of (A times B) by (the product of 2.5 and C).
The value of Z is 0.42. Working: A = 1.071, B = 1.201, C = 1.239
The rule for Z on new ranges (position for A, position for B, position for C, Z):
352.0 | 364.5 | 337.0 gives 0.34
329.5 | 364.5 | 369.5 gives 0.57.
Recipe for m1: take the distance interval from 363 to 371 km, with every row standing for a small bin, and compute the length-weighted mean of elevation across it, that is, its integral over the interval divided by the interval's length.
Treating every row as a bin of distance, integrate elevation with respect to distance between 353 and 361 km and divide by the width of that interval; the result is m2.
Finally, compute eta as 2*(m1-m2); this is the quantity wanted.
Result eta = 0.5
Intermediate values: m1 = 1.12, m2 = 0.89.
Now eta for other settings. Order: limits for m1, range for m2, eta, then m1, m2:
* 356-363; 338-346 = -0.5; 0.92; 1.18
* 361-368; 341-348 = 0.0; 1.12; 1.12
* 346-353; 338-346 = -0.4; 1.00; 1.18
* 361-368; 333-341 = -0.4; 1.12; 1.31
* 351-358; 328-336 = -0.8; 0.93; 1.34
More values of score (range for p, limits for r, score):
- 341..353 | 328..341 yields -5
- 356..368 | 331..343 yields -5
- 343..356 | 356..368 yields -3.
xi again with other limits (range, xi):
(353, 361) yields -6.2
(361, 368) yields -6.7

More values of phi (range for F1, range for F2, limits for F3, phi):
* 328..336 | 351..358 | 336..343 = -0.320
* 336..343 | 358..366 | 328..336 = -0.251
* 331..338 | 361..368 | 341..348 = -0.317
